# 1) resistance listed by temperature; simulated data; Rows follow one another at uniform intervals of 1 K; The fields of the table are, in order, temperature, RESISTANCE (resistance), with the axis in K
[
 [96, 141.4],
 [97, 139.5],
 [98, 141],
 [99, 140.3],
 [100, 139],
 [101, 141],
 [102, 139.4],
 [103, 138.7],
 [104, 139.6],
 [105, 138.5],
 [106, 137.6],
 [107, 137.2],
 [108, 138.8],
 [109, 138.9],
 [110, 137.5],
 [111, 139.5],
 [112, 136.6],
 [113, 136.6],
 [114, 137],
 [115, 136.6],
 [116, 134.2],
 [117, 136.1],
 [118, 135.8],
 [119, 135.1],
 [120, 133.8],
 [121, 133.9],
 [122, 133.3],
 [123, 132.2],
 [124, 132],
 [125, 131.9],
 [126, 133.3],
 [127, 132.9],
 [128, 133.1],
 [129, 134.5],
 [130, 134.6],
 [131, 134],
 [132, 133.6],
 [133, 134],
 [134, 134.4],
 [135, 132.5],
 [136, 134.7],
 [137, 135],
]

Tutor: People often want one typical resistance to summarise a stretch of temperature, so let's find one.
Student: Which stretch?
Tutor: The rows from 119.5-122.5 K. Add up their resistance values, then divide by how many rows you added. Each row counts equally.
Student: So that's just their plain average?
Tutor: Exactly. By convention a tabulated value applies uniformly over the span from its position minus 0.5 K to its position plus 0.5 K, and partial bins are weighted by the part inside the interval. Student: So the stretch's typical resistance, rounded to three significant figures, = 134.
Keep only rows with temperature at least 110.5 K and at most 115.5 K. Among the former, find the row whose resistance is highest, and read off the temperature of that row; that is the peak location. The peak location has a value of 111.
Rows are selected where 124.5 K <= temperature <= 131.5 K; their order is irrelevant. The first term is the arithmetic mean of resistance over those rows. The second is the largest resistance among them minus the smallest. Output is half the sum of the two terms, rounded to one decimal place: 68.1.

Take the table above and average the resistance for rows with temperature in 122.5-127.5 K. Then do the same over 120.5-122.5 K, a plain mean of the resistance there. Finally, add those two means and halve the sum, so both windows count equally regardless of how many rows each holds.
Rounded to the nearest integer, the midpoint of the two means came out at 133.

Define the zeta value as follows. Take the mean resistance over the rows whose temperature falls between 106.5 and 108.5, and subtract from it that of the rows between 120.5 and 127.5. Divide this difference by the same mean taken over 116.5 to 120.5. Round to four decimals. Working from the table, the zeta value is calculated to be 0.0386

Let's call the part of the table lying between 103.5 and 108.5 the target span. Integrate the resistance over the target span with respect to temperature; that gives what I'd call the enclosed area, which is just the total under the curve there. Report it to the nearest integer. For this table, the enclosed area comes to 692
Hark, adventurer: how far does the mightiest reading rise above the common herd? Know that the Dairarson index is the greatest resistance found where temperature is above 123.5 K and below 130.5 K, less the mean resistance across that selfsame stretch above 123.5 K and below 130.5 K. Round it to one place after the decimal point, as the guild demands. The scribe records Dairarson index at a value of 1.4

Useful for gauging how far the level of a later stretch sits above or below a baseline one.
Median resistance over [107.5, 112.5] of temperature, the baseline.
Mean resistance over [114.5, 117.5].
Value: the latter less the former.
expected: -3.2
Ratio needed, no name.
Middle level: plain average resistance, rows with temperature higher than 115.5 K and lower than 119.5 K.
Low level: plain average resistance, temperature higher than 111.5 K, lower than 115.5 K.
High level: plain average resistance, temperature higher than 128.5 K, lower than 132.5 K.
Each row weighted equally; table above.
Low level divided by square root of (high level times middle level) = 1.015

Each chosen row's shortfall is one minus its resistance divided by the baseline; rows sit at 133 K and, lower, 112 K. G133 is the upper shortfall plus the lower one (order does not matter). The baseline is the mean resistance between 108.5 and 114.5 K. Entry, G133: 0.03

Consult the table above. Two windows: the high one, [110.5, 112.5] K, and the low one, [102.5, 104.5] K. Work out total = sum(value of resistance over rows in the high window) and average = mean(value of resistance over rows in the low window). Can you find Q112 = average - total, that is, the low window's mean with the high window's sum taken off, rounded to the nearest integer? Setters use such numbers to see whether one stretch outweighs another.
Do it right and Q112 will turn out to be -137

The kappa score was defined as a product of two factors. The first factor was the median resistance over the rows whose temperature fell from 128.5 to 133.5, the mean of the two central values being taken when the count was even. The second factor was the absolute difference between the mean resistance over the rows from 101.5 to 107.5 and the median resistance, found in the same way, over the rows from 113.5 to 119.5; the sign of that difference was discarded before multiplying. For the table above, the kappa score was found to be 342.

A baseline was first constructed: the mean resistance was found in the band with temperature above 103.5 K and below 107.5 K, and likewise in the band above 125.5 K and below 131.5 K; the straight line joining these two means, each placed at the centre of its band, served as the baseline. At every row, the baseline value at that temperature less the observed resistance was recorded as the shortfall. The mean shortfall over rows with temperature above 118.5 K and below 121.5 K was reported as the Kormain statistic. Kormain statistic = 1.1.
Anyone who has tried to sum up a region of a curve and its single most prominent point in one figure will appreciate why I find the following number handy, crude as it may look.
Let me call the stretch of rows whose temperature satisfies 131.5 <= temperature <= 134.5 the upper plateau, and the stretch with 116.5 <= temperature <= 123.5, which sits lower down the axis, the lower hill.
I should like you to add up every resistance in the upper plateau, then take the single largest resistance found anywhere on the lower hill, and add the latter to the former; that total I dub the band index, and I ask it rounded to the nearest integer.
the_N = 538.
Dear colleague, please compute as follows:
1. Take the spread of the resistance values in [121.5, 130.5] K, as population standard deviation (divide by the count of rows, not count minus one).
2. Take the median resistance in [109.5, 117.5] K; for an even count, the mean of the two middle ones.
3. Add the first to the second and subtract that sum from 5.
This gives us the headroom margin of -133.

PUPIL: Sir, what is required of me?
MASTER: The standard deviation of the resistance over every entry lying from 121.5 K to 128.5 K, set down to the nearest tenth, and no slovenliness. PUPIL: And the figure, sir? 0.6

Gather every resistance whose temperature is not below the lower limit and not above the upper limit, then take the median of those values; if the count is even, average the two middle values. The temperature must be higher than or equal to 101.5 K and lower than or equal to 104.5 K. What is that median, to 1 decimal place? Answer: 139.4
